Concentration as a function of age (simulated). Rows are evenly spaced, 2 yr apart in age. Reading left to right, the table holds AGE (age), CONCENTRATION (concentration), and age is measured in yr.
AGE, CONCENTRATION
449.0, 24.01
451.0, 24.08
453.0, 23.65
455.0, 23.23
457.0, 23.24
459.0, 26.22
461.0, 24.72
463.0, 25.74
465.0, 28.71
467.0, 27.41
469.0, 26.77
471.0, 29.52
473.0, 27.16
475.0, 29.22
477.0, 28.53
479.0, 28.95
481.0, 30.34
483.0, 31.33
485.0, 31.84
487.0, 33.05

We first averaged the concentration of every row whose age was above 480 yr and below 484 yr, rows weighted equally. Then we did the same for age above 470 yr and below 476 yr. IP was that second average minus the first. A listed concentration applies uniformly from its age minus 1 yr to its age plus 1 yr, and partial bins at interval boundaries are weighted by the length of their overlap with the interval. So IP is -2.2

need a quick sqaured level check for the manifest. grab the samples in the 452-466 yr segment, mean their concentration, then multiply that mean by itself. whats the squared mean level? 629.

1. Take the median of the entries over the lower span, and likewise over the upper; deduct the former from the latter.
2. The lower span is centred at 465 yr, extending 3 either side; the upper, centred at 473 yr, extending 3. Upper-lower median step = 1.8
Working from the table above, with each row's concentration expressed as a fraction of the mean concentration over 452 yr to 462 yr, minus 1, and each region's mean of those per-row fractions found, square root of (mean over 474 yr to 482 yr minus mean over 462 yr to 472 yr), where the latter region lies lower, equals 0.259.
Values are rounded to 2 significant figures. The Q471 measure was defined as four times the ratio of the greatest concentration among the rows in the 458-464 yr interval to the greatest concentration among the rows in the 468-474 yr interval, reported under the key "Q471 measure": 3.6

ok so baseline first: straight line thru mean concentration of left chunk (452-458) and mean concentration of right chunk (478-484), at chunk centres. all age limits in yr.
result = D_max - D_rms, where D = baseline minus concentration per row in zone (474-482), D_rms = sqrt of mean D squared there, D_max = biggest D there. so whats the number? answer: 0.16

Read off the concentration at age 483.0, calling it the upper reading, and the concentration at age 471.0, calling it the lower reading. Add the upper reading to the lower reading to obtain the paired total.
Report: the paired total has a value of 61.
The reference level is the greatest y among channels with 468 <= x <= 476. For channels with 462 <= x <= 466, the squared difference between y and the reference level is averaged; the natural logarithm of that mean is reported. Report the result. 2.0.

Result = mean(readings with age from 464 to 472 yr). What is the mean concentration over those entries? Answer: 28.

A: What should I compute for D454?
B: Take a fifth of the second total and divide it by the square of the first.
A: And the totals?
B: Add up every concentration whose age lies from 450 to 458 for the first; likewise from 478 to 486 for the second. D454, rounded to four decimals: 0.0028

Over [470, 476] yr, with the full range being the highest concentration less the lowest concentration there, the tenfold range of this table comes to 24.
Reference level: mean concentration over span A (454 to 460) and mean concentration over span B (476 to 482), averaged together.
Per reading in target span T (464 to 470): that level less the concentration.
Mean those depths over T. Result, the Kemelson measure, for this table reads -1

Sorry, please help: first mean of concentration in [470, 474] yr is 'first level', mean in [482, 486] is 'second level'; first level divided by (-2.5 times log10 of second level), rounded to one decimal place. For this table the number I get -7.6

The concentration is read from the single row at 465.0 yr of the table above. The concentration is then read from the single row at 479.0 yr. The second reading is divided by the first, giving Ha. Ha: 1.01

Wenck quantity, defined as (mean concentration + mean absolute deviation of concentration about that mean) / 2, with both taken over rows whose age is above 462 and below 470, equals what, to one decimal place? 14.0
